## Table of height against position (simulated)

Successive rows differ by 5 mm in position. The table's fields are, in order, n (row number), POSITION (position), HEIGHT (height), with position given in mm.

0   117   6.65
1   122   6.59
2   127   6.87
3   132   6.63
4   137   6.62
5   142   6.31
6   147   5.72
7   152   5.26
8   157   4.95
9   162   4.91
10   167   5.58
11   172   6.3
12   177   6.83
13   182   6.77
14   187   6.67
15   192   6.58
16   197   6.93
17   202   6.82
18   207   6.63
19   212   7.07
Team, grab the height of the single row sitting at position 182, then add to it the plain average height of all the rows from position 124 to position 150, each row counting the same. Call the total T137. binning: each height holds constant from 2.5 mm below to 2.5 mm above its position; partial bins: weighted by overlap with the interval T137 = 13.2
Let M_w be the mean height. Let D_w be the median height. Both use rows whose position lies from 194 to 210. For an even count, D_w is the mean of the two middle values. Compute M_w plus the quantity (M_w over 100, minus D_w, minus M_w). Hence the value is -6.8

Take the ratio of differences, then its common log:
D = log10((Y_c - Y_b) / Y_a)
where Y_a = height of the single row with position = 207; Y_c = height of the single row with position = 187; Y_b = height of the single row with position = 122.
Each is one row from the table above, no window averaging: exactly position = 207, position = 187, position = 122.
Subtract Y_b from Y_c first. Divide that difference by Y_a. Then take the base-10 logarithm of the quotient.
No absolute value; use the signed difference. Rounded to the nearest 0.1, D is -1.9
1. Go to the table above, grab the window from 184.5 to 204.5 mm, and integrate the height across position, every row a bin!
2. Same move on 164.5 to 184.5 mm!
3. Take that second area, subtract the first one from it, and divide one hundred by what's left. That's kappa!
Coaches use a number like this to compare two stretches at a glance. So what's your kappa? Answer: -13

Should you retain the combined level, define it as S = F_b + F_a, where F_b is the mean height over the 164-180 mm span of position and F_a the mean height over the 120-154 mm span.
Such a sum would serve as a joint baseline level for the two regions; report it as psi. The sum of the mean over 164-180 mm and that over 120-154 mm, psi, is 12.5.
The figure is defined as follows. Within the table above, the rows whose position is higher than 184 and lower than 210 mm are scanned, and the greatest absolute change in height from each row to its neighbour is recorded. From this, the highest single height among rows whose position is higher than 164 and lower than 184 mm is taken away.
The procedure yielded -6.48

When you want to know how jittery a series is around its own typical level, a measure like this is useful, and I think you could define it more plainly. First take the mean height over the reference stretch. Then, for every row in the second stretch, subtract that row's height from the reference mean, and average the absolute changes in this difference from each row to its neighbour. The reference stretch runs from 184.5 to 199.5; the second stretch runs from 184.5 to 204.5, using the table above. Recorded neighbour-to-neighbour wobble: 0.18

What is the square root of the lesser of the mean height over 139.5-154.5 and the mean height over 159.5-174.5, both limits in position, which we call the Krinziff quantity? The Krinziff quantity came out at 2.37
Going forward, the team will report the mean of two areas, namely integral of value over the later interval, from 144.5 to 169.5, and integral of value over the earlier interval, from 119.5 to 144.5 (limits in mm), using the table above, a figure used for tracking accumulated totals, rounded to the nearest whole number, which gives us 149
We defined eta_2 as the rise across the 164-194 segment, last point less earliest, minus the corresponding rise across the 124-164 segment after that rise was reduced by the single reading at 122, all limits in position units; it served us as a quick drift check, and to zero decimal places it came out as 10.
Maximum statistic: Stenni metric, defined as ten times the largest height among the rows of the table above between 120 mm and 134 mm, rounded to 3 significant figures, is 68.7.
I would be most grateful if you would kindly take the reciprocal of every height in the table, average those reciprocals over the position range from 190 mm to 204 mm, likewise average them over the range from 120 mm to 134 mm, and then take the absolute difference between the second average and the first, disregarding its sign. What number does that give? 0.00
